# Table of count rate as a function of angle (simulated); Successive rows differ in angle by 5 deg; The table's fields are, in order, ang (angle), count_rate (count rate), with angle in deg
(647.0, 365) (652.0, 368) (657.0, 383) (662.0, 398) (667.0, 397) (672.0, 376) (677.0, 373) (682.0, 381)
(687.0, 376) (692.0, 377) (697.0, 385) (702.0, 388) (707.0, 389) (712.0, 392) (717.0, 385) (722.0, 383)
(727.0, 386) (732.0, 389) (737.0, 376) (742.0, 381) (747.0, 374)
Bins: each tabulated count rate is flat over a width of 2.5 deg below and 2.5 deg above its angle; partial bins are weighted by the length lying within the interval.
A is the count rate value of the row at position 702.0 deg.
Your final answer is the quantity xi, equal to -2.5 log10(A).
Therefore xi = -6.47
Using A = 388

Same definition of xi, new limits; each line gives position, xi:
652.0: -6.41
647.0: -6.41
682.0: -6.45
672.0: -6.44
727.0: -6.47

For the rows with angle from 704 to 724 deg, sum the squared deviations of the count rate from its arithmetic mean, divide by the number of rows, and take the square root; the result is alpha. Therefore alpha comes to 3.5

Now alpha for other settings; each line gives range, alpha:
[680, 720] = 5.3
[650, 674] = 11.7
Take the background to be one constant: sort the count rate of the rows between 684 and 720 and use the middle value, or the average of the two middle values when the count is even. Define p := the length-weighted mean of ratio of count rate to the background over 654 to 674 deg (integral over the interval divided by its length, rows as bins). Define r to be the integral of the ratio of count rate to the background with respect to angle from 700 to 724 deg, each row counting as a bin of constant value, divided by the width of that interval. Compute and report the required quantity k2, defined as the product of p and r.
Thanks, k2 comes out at 1.02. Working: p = 1.009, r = 1.01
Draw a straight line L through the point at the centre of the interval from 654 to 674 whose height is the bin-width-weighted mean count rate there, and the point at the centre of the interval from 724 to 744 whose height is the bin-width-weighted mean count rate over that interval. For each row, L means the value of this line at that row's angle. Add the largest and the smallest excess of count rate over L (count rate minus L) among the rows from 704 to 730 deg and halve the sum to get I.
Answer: 3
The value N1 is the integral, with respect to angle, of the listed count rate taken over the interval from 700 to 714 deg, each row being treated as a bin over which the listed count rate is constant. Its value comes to 5455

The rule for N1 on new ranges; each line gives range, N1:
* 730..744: 5345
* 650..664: 5362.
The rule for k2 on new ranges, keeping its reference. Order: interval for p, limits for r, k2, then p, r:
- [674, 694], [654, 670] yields 0.99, 0.979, 1.02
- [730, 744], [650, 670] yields 1.00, 0.992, 1.00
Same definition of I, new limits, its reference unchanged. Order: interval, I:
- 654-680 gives -2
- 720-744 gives -1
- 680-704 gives -4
